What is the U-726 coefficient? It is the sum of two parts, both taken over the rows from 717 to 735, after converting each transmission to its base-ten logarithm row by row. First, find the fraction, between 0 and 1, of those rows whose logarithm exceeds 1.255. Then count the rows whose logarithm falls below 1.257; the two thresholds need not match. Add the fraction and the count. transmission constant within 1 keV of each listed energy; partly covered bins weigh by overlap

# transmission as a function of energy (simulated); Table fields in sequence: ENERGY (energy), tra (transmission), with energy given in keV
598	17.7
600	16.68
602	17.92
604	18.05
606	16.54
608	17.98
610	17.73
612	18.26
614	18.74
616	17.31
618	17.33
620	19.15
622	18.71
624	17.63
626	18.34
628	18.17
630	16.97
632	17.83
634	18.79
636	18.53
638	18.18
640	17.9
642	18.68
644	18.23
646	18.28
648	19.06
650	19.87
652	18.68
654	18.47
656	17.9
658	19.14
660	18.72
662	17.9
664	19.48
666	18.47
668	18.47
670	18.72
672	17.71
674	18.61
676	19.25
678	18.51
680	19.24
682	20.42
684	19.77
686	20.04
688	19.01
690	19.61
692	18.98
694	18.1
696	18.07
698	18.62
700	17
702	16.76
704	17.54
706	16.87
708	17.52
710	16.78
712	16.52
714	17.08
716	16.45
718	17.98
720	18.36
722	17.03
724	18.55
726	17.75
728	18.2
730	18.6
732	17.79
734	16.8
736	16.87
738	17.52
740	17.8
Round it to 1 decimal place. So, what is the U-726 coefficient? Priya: 5.4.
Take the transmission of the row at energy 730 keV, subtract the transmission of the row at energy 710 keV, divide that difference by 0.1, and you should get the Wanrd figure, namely 18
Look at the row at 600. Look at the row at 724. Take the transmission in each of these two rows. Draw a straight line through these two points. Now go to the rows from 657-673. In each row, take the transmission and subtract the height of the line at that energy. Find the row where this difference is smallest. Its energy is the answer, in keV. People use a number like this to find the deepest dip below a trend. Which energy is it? 672 keV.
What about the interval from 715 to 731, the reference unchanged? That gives 716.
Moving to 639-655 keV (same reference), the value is 640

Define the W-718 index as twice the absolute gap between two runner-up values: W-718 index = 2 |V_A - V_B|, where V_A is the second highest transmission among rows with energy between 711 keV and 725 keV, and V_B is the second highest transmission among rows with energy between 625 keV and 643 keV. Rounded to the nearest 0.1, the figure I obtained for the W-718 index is 0.6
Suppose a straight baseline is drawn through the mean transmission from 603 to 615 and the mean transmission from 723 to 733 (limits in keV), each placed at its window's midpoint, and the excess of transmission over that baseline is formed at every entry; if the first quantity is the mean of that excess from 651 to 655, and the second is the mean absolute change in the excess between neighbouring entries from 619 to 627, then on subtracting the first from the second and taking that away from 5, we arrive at 4.8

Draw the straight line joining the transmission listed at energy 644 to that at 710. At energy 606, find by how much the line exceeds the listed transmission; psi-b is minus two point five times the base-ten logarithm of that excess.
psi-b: -1.0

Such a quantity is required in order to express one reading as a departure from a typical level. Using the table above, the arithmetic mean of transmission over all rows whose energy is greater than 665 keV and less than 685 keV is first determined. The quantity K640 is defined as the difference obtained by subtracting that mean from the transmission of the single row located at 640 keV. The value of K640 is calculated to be -1.0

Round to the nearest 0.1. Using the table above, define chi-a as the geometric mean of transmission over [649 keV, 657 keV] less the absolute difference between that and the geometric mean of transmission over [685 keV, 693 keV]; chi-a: 18.0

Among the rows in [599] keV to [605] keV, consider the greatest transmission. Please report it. 18.05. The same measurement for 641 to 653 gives 19.87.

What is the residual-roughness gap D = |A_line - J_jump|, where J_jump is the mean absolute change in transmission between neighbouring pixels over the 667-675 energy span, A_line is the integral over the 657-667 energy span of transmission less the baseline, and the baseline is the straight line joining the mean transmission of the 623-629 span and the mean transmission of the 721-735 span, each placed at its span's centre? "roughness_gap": 7.0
